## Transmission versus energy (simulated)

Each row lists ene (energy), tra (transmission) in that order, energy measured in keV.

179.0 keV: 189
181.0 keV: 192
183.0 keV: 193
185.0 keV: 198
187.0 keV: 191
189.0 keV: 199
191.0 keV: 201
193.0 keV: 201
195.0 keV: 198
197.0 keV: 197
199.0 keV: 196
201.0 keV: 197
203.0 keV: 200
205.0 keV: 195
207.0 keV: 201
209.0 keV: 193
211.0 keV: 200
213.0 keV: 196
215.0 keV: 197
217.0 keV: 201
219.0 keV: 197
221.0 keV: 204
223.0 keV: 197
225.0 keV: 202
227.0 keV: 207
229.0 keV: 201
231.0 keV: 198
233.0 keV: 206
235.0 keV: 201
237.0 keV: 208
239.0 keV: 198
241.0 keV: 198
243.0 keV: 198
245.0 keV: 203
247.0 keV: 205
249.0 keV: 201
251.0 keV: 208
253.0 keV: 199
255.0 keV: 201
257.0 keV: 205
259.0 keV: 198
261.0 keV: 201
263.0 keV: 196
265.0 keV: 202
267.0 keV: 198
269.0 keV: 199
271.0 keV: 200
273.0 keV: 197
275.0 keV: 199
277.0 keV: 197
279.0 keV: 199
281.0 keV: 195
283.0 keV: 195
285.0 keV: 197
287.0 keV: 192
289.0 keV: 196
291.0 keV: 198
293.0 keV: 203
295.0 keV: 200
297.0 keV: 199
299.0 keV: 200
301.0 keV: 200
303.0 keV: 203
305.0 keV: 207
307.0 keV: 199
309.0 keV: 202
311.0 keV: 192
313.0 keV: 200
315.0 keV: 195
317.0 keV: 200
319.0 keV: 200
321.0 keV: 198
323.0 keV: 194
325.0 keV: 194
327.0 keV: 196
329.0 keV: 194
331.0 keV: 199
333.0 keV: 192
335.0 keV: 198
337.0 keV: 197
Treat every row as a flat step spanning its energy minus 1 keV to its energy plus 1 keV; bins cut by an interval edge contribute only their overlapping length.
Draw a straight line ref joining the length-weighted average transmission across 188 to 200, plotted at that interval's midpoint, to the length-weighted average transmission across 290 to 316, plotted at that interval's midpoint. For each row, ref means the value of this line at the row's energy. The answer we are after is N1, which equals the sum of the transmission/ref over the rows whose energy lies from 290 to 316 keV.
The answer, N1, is 13.0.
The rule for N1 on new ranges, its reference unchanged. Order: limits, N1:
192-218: 12.9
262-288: 12.9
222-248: 13.2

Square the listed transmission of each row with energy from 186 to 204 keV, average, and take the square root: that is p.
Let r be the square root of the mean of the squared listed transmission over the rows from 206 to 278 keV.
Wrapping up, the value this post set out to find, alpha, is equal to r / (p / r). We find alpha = 203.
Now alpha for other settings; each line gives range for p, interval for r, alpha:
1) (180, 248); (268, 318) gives 198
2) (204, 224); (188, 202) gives 199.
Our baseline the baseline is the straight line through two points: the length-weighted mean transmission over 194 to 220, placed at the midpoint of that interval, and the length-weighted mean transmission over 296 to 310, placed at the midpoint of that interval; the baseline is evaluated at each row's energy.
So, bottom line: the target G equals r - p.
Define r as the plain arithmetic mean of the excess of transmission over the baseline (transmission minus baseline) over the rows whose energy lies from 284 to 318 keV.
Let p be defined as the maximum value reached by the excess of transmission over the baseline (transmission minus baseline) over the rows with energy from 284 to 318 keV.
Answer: -7.8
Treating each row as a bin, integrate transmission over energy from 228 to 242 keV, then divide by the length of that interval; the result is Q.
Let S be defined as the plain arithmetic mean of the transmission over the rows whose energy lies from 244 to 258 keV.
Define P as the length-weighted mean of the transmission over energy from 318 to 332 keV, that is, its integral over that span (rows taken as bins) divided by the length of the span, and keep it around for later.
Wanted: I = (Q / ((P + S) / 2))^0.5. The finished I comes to 1.00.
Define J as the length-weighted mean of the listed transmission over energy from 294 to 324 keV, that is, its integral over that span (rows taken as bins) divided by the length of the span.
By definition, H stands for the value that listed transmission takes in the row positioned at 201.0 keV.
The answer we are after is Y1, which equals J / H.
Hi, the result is 1.012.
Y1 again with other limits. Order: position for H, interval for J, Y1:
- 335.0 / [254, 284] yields 1.004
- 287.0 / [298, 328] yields 1.035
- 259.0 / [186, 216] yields 0.997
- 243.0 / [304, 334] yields 0.997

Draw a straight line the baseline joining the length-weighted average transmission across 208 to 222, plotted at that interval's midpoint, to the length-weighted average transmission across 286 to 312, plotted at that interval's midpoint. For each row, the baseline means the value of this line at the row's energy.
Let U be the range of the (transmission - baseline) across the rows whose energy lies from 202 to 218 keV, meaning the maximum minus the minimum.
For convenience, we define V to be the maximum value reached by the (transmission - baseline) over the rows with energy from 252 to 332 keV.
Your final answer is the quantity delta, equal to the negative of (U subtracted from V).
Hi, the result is 0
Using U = 8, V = 7.6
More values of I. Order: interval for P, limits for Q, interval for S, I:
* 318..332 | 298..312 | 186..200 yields 1.01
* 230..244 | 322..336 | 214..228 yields 0.99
